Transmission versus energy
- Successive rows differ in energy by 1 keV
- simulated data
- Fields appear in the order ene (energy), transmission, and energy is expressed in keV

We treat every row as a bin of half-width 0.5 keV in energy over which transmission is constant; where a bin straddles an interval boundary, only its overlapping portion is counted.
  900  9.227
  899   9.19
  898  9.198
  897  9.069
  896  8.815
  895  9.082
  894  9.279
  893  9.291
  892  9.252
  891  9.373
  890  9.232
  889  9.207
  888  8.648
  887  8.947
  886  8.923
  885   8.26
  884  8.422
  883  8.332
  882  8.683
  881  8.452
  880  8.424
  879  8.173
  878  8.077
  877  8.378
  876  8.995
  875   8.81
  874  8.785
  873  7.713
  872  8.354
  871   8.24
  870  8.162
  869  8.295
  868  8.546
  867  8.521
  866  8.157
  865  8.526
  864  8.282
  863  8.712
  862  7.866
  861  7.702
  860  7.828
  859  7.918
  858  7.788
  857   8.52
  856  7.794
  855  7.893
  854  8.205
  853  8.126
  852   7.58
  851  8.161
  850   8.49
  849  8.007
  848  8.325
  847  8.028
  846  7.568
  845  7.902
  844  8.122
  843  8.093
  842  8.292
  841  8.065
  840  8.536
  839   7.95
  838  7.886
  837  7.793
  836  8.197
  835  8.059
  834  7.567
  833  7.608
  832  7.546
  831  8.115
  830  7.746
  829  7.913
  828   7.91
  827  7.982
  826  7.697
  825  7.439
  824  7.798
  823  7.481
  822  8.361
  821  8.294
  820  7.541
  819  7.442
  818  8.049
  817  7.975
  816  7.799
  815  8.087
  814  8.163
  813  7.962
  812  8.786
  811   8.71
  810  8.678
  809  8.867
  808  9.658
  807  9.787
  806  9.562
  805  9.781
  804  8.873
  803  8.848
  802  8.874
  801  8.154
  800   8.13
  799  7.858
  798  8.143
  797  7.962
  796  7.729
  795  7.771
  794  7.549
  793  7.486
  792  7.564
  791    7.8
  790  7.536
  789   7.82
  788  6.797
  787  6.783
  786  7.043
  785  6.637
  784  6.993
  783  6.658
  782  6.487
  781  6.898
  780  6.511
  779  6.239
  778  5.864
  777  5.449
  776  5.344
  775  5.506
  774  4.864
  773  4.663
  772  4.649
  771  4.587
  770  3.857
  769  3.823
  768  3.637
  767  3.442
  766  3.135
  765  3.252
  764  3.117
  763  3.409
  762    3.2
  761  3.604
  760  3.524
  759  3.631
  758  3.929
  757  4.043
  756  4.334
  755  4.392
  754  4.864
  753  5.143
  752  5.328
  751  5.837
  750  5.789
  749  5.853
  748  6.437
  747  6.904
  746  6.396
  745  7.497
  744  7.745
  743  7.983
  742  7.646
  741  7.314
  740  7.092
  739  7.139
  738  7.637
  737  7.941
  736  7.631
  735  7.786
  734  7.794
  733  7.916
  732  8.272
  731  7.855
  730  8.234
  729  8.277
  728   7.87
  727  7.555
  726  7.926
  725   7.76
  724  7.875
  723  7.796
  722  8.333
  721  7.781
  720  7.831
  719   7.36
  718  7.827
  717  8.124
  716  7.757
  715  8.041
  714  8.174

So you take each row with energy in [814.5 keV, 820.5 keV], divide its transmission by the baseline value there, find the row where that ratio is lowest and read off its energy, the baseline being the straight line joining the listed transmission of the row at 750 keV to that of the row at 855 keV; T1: 819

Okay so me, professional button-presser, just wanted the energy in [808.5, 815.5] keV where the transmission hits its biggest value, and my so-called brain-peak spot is 809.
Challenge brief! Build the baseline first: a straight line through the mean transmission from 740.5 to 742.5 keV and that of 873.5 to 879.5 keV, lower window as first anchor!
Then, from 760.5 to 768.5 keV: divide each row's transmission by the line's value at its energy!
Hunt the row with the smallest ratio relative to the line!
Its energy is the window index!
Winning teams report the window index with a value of 764 keV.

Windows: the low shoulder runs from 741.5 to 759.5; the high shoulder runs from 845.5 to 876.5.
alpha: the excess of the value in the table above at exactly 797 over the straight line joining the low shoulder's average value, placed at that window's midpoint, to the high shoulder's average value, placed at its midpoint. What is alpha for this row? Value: 1.2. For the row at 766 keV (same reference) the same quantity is -3.0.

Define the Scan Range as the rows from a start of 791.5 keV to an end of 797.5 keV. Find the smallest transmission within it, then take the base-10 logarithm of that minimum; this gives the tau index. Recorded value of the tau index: 0.874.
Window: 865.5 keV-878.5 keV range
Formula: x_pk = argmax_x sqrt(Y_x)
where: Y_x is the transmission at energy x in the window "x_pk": 876 keV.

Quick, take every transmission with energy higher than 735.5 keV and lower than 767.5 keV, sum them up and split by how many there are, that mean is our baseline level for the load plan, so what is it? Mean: 5.47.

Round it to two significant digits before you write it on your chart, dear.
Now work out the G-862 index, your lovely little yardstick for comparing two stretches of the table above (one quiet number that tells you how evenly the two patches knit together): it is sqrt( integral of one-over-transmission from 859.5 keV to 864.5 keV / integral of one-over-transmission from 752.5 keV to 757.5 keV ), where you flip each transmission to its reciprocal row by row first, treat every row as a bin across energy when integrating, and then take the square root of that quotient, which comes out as 0.75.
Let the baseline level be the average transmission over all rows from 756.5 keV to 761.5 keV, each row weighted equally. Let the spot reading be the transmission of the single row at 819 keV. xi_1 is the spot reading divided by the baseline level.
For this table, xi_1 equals 1.99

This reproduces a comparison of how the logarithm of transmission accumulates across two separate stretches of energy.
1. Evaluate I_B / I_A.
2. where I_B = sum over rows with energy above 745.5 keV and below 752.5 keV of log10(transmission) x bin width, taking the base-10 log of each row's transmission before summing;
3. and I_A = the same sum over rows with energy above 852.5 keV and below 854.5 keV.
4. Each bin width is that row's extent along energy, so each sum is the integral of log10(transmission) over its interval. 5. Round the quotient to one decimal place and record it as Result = 3.0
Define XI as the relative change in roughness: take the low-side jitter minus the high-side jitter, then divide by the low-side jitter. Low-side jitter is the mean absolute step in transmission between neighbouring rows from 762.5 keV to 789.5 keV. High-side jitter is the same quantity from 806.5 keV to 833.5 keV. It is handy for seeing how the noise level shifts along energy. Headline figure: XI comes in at -0.015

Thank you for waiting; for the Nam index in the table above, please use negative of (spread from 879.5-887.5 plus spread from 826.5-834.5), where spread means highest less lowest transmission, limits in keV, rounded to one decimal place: -1.3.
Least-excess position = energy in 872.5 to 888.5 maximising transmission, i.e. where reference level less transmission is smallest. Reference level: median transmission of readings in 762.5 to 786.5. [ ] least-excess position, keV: 876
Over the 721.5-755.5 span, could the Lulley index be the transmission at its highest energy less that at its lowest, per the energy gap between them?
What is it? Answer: -0.119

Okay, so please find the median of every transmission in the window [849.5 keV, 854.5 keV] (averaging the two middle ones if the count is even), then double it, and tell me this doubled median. 16.3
